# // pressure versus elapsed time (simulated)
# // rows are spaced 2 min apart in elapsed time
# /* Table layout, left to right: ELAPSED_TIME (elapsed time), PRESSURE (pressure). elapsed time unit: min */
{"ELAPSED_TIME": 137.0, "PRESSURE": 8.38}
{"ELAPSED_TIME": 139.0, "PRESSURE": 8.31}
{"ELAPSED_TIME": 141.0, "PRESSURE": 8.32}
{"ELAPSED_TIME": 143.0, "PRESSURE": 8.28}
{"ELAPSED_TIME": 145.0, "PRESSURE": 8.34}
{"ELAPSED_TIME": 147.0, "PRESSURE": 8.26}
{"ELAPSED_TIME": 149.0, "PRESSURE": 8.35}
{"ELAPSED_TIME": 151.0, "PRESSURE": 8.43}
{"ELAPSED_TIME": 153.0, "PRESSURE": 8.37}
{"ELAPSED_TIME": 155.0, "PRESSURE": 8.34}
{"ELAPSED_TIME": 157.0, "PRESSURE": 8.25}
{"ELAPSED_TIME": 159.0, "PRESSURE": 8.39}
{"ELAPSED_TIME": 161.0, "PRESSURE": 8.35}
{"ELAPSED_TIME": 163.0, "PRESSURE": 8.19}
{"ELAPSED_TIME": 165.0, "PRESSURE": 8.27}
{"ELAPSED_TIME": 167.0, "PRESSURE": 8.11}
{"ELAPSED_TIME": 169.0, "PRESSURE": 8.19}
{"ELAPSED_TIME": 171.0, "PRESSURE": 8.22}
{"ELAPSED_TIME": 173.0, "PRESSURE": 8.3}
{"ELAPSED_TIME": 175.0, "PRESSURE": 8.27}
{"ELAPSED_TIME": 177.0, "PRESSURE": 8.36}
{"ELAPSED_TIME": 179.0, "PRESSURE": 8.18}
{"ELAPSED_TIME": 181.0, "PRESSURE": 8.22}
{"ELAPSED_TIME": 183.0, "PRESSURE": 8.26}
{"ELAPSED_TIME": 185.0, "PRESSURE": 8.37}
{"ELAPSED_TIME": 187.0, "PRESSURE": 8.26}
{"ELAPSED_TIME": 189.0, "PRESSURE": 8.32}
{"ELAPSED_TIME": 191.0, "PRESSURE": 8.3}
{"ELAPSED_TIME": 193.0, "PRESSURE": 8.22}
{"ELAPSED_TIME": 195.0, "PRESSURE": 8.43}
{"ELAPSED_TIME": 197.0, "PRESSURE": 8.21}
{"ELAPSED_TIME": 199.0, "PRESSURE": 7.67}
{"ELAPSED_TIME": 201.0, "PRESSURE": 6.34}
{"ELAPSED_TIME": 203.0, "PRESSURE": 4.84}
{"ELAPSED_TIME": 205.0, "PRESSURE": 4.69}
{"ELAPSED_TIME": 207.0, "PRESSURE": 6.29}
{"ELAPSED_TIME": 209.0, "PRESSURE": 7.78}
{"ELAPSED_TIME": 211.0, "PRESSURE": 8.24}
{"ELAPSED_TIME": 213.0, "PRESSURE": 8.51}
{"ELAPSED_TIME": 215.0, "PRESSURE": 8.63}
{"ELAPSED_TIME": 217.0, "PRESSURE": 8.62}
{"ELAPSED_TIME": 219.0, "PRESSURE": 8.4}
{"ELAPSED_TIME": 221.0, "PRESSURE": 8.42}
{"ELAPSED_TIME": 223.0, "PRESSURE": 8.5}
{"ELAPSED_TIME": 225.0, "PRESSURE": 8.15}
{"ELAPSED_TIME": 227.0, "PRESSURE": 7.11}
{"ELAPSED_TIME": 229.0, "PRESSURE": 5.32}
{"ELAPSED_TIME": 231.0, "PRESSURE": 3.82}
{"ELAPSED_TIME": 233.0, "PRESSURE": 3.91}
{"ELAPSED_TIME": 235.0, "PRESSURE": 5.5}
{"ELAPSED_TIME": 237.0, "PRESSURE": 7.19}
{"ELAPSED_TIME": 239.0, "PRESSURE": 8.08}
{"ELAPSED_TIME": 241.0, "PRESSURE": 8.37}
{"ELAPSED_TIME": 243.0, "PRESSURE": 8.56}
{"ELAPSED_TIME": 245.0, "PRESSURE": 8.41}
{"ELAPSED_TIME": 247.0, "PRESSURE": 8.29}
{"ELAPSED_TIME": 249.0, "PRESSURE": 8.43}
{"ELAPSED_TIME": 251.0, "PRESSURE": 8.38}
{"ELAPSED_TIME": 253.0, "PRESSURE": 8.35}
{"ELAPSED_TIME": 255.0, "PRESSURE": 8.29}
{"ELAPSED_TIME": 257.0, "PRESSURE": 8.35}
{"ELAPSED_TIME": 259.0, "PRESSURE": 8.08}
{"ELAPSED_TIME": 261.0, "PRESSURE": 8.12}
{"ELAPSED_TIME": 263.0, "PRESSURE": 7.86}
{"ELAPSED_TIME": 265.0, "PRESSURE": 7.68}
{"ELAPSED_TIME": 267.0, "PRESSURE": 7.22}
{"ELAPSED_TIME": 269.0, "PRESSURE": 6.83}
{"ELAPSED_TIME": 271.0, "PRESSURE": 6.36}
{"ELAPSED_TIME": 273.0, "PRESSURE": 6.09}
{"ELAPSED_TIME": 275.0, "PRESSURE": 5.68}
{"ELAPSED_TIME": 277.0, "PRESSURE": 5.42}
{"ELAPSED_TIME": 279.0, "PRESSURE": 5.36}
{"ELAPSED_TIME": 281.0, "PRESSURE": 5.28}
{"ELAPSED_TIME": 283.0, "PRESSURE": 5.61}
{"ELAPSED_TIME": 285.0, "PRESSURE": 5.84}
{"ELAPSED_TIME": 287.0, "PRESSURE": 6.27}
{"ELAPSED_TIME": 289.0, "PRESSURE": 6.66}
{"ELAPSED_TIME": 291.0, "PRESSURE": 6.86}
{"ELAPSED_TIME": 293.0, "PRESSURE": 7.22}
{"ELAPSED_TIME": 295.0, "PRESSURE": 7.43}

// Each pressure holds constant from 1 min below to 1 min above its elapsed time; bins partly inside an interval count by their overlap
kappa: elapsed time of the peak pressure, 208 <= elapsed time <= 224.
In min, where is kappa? 215.0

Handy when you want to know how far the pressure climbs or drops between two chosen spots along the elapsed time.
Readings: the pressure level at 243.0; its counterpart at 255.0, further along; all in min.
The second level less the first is -0.3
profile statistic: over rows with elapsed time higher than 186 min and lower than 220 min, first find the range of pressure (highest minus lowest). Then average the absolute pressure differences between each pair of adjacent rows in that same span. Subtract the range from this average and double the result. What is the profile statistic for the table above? -7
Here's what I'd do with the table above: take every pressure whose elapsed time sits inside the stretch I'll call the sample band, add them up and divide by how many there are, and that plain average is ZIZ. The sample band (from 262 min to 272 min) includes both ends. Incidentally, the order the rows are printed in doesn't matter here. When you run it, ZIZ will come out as 7.2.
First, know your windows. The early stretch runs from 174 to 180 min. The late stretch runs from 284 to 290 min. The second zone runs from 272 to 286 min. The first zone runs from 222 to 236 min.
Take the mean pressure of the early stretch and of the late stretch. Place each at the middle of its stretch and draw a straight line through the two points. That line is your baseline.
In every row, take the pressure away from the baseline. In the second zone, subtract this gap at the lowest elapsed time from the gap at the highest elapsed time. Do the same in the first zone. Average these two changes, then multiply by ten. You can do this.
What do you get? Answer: 14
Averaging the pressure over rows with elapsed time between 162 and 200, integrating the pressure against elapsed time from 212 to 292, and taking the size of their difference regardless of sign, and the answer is 565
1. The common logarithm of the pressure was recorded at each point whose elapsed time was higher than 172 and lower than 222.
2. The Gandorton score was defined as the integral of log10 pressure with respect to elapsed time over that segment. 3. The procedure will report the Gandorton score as 44.5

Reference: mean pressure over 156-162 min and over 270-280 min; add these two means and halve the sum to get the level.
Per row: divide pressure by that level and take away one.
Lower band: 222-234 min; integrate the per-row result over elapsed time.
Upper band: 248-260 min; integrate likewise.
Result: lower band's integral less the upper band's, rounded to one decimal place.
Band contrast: -3.7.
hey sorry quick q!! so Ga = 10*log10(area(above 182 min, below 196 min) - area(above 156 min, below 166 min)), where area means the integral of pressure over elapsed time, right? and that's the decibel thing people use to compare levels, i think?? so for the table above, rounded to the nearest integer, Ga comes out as 15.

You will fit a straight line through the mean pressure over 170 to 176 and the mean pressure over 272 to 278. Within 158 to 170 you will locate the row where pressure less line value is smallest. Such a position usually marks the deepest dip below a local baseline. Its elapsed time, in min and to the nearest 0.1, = 163.0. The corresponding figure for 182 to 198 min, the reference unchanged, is 183.0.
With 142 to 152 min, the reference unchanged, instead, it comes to 143.0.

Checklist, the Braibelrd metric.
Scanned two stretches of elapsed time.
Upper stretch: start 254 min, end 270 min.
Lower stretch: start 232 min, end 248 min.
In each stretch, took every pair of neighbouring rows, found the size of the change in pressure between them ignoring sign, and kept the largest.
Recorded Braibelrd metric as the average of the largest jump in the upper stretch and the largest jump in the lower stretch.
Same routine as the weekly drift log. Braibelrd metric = 1.1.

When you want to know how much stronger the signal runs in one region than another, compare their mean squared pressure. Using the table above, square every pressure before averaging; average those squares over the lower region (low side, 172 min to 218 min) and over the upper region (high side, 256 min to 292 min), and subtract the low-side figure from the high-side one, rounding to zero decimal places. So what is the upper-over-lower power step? -17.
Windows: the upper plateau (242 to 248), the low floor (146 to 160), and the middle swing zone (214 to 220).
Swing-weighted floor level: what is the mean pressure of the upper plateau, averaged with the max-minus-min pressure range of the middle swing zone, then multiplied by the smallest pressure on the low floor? 36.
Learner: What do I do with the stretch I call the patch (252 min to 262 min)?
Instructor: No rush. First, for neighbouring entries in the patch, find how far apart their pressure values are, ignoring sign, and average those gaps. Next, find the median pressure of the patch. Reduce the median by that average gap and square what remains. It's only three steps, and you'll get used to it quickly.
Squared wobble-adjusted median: 67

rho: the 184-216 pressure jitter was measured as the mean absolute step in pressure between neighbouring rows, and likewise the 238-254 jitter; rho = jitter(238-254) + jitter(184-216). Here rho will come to 0.68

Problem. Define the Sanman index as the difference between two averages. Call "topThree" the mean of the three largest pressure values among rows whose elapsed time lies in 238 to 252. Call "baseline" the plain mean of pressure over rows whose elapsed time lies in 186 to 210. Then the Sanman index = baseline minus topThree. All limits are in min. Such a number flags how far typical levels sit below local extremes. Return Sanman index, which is -1.2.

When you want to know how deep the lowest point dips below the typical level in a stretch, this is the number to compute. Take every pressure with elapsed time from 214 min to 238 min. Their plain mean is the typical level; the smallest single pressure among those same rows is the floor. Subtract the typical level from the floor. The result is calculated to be -3.1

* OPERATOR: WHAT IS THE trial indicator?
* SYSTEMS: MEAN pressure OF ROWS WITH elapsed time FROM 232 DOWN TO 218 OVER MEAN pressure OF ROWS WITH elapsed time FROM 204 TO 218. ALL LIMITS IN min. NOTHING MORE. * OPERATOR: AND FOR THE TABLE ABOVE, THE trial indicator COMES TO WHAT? 0.94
